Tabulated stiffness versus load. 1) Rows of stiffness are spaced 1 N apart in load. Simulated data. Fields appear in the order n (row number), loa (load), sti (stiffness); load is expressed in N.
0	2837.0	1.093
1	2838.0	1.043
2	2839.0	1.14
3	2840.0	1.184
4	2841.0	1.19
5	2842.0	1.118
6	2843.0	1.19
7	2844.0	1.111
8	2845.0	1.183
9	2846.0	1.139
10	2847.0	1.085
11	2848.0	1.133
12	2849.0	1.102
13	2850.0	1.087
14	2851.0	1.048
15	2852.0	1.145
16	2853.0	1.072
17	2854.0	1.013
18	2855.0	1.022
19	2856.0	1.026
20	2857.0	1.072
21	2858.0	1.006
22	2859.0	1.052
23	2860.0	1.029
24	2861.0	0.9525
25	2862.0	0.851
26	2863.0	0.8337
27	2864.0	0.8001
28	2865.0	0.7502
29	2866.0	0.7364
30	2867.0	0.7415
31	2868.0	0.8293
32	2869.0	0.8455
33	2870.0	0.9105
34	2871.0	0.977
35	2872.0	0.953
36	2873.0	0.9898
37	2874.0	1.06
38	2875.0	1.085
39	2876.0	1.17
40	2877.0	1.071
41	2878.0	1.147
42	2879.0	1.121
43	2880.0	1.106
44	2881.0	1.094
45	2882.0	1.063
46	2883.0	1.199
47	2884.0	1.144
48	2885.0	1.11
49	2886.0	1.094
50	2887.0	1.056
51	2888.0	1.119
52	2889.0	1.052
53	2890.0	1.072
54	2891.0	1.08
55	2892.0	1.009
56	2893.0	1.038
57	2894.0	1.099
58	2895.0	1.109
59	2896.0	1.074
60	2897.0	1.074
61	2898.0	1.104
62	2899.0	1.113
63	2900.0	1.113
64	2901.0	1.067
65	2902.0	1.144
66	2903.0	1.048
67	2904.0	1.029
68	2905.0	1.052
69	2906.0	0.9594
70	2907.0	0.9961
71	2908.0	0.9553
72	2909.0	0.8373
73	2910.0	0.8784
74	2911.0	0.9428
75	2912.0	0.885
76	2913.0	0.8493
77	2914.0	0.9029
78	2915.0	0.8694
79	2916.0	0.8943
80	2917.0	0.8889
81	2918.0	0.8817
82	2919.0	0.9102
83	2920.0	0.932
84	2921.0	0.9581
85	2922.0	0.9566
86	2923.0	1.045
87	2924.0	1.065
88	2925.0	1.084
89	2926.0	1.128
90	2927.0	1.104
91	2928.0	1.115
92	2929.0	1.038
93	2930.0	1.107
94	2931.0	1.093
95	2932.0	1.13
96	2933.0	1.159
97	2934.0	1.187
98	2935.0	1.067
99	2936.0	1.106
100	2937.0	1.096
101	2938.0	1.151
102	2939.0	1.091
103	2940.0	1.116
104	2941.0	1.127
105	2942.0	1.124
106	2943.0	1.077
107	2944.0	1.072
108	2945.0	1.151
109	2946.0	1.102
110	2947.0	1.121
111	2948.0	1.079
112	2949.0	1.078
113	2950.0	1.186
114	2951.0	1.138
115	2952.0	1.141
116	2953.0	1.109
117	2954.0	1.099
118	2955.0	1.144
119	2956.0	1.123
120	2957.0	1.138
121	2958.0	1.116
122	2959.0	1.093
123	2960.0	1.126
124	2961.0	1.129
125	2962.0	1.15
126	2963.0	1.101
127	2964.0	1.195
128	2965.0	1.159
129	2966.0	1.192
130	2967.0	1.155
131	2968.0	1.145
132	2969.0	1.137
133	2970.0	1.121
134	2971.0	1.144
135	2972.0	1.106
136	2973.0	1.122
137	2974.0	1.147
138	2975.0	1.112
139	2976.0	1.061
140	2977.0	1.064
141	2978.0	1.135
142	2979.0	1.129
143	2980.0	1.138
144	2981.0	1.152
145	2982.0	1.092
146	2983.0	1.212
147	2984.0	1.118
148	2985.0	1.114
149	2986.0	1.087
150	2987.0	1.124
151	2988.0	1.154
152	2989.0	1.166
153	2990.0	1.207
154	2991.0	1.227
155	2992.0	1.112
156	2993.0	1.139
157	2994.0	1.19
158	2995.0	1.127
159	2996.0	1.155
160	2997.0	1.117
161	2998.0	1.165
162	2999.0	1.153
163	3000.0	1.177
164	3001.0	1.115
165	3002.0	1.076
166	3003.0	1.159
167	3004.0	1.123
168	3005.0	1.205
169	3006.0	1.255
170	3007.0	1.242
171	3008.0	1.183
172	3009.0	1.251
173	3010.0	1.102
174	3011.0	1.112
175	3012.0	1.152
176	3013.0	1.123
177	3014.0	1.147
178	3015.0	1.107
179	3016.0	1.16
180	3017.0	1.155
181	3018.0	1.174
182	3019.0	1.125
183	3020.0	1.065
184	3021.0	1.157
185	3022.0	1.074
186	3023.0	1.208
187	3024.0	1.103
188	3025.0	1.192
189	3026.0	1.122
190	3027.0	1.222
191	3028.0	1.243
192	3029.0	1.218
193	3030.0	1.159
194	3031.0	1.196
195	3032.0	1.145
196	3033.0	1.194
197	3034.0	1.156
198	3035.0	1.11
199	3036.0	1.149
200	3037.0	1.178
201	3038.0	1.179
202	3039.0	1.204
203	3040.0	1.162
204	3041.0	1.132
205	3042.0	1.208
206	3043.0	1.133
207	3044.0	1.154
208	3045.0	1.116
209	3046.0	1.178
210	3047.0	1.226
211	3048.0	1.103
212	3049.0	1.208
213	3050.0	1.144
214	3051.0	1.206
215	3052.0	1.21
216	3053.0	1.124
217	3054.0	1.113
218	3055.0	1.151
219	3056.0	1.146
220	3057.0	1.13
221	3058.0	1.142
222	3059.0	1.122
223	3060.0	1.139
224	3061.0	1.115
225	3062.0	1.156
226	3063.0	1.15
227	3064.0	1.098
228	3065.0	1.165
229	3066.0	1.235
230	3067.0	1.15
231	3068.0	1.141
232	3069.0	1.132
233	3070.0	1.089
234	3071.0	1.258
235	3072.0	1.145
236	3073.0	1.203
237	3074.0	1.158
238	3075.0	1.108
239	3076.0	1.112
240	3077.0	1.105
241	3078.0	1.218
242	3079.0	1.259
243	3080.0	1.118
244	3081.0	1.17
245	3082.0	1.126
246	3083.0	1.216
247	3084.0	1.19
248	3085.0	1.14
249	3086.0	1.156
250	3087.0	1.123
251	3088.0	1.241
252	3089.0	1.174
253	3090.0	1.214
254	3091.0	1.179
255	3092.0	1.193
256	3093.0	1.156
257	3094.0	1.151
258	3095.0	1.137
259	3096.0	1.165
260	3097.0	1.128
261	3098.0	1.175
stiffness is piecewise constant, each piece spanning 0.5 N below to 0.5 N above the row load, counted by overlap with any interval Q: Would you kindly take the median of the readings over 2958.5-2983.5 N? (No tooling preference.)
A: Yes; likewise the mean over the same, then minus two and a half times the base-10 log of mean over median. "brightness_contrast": 0.002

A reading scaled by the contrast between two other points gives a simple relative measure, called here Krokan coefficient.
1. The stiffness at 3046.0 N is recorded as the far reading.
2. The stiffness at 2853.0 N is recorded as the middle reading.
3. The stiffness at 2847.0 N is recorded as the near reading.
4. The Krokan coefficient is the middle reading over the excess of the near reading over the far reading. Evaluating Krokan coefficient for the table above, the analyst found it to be -12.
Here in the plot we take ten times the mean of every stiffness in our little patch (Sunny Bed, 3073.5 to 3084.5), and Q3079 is 11.6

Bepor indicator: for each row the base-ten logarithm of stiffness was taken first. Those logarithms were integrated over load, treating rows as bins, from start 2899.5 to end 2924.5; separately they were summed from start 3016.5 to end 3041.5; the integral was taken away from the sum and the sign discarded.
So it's 2.1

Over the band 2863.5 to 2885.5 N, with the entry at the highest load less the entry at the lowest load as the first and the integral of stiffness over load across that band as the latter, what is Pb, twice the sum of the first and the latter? 44.4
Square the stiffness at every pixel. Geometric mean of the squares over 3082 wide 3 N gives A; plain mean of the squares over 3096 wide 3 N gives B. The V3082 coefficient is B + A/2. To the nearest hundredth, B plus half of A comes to 1.99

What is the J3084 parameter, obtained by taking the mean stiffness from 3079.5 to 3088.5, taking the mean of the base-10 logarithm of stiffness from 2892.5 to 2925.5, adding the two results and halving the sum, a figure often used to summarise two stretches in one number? 0.580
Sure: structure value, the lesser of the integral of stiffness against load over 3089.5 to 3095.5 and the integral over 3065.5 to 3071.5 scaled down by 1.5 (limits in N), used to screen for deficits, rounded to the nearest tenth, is 4.7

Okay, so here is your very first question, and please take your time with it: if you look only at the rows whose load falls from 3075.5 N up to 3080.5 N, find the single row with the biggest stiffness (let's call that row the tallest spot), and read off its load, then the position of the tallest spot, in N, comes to 3079.0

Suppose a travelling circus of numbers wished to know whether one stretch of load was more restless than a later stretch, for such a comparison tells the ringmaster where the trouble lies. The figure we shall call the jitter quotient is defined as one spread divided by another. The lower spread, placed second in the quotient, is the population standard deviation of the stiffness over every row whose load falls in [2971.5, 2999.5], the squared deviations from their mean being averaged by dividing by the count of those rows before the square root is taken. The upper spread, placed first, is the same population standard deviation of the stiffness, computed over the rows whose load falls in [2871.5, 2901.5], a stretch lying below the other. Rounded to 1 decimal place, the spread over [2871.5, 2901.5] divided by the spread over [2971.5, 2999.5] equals 1.2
